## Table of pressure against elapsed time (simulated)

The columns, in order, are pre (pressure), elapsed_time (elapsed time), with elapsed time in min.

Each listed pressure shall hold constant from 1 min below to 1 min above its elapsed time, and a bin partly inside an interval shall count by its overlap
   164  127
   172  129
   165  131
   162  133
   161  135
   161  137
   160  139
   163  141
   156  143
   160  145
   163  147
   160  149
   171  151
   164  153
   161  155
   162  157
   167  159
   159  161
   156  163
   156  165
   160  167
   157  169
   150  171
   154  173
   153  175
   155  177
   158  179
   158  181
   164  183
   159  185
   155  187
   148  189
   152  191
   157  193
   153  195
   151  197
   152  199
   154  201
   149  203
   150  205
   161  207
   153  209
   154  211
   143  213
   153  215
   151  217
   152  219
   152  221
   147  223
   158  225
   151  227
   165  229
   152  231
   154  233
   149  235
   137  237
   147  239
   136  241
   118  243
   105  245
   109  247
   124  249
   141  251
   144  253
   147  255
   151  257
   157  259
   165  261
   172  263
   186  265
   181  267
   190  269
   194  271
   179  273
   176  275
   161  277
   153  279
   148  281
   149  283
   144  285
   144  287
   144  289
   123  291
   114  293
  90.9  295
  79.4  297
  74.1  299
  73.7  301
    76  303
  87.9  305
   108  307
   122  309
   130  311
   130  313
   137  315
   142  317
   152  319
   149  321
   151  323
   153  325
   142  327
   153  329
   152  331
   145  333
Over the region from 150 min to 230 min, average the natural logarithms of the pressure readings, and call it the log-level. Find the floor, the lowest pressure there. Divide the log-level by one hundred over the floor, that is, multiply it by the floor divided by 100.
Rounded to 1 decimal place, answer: 7.2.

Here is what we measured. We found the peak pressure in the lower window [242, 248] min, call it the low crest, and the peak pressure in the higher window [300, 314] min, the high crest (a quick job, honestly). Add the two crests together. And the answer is 248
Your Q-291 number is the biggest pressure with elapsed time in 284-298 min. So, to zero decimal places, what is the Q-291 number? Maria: 144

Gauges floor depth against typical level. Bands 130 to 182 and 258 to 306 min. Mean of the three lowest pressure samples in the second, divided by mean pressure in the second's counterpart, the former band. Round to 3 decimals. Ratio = 0.467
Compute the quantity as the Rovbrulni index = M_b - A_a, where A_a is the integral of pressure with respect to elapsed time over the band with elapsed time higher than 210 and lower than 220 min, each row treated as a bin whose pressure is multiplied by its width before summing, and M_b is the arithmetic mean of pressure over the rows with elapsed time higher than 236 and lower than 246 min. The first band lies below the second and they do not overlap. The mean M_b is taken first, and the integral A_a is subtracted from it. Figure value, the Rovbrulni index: -1377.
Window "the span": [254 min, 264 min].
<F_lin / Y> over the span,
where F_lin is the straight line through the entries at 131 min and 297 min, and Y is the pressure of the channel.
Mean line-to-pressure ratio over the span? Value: 0.63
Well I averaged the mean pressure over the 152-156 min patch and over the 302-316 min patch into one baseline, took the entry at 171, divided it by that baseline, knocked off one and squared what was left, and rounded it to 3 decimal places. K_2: 0.008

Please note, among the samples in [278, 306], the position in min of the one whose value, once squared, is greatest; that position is 279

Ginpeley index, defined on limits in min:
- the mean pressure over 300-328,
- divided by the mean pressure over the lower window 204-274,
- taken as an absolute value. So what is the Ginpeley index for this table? 0.82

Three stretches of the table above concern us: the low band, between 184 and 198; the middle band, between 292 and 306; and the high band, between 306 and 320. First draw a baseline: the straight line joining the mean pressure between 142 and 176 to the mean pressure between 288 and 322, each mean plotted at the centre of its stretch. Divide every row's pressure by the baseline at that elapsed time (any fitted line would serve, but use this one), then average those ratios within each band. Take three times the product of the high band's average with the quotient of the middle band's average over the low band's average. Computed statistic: 2.5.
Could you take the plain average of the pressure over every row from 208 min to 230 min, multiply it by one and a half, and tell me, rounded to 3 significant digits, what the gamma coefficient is 229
